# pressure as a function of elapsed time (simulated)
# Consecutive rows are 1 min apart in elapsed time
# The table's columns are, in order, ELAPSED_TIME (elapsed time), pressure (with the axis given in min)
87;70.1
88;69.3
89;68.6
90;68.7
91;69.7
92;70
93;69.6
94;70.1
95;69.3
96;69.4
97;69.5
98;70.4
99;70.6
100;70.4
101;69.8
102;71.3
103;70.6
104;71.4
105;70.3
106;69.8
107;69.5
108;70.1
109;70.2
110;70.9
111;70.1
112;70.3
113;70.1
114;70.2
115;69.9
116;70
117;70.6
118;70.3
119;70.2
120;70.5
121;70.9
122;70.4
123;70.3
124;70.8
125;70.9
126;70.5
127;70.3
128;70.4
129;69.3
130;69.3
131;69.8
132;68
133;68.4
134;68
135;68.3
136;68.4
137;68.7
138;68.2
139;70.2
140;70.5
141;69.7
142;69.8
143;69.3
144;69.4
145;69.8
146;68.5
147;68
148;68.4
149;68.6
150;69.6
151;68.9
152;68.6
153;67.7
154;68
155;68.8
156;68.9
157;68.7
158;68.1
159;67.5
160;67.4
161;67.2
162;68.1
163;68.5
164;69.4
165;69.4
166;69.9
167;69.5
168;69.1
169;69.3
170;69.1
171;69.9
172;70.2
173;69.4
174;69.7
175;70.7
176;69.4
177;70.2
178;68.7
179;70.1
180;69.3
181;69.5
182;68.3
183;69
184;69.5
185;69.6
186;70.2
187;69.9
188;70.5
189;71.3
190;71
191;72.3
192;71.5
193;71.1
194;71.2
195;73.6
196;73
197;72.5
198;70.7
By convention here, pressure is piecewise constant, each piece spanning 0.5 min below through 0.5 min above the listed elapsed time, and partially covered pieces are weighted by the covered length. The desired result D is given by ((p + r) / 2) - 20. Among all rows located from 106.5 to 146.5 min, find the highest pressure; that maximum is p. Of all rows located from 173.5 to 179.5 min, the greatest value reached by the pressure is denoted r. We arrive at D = 50.8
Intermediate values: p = 70.9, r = 70.7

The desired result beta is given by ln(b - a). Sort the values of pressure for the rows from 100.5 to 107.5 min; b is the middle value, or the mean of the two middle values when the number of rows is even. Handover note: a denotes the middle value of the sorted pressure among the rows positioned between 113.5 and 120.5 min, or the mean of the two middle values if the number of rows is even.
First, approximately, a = 70.2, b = 70.3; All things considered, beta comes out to -2.3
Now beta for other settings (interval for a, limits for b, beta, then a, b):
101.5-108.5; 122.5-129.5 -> -2.3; 70.3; 70.4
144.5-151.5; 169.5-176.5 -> 0.1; 68.6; 69.7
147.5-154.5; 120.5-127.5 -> 0.6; 68.6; 70.5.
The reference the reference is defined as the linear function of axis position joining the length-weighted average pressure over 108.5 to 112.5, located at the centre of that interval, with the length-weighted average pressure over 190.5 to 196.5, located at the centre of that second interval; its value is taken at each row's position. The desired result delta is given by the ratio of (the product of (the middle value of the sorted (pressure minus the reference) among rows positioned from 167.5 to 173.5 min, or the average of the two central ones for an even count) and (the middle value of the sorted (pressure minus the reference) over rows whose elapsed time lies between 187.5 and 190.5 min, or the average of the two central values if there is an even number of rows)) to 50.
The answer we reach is 0.048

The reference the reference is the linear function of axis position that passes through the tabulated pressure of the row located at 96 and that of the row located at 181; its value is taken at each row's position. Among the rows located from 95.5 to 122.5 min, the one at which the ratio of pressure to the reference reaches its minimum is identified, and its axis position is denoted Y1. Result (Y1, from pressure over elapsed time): 96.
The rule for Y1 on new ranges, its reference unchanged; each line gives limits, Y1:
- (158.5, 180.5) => 161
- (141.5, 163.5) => 161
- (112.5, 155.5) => 153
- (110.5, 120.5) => 115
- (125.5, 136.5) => 134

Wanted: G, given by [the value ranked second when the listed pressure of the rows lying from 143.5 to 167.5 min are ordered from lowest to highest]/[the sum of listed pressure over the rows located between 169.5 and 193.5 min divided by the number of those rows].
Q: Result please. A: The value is 0.96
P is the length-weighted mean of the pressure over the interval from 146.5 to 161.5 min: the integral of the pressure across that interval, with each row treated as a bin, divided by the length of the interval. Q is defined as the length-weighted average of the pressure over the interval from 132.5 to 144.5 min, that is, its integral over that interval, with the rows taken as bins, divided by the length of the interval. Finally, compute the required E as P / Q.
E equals 0.99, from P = 68.3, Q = 69.1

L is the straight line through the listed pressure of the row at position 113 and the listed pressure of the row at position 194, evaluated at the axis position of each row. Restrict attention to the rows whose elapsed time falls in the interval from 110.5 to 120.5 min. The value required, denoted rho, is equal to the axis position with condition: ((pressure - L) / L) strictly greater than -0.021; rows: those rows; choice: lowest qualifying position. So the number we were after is 111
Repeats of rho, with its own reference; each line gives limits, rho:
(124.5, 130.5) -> 125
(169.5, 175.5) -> 171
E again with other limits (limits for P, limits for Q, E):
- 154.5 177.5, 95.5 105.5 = 0.98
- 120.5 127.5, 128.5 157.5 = 1.02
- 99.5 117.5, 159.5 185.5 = 1.02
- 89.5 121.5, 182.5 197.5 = 0.99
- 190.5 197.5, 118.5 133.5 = 1.03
